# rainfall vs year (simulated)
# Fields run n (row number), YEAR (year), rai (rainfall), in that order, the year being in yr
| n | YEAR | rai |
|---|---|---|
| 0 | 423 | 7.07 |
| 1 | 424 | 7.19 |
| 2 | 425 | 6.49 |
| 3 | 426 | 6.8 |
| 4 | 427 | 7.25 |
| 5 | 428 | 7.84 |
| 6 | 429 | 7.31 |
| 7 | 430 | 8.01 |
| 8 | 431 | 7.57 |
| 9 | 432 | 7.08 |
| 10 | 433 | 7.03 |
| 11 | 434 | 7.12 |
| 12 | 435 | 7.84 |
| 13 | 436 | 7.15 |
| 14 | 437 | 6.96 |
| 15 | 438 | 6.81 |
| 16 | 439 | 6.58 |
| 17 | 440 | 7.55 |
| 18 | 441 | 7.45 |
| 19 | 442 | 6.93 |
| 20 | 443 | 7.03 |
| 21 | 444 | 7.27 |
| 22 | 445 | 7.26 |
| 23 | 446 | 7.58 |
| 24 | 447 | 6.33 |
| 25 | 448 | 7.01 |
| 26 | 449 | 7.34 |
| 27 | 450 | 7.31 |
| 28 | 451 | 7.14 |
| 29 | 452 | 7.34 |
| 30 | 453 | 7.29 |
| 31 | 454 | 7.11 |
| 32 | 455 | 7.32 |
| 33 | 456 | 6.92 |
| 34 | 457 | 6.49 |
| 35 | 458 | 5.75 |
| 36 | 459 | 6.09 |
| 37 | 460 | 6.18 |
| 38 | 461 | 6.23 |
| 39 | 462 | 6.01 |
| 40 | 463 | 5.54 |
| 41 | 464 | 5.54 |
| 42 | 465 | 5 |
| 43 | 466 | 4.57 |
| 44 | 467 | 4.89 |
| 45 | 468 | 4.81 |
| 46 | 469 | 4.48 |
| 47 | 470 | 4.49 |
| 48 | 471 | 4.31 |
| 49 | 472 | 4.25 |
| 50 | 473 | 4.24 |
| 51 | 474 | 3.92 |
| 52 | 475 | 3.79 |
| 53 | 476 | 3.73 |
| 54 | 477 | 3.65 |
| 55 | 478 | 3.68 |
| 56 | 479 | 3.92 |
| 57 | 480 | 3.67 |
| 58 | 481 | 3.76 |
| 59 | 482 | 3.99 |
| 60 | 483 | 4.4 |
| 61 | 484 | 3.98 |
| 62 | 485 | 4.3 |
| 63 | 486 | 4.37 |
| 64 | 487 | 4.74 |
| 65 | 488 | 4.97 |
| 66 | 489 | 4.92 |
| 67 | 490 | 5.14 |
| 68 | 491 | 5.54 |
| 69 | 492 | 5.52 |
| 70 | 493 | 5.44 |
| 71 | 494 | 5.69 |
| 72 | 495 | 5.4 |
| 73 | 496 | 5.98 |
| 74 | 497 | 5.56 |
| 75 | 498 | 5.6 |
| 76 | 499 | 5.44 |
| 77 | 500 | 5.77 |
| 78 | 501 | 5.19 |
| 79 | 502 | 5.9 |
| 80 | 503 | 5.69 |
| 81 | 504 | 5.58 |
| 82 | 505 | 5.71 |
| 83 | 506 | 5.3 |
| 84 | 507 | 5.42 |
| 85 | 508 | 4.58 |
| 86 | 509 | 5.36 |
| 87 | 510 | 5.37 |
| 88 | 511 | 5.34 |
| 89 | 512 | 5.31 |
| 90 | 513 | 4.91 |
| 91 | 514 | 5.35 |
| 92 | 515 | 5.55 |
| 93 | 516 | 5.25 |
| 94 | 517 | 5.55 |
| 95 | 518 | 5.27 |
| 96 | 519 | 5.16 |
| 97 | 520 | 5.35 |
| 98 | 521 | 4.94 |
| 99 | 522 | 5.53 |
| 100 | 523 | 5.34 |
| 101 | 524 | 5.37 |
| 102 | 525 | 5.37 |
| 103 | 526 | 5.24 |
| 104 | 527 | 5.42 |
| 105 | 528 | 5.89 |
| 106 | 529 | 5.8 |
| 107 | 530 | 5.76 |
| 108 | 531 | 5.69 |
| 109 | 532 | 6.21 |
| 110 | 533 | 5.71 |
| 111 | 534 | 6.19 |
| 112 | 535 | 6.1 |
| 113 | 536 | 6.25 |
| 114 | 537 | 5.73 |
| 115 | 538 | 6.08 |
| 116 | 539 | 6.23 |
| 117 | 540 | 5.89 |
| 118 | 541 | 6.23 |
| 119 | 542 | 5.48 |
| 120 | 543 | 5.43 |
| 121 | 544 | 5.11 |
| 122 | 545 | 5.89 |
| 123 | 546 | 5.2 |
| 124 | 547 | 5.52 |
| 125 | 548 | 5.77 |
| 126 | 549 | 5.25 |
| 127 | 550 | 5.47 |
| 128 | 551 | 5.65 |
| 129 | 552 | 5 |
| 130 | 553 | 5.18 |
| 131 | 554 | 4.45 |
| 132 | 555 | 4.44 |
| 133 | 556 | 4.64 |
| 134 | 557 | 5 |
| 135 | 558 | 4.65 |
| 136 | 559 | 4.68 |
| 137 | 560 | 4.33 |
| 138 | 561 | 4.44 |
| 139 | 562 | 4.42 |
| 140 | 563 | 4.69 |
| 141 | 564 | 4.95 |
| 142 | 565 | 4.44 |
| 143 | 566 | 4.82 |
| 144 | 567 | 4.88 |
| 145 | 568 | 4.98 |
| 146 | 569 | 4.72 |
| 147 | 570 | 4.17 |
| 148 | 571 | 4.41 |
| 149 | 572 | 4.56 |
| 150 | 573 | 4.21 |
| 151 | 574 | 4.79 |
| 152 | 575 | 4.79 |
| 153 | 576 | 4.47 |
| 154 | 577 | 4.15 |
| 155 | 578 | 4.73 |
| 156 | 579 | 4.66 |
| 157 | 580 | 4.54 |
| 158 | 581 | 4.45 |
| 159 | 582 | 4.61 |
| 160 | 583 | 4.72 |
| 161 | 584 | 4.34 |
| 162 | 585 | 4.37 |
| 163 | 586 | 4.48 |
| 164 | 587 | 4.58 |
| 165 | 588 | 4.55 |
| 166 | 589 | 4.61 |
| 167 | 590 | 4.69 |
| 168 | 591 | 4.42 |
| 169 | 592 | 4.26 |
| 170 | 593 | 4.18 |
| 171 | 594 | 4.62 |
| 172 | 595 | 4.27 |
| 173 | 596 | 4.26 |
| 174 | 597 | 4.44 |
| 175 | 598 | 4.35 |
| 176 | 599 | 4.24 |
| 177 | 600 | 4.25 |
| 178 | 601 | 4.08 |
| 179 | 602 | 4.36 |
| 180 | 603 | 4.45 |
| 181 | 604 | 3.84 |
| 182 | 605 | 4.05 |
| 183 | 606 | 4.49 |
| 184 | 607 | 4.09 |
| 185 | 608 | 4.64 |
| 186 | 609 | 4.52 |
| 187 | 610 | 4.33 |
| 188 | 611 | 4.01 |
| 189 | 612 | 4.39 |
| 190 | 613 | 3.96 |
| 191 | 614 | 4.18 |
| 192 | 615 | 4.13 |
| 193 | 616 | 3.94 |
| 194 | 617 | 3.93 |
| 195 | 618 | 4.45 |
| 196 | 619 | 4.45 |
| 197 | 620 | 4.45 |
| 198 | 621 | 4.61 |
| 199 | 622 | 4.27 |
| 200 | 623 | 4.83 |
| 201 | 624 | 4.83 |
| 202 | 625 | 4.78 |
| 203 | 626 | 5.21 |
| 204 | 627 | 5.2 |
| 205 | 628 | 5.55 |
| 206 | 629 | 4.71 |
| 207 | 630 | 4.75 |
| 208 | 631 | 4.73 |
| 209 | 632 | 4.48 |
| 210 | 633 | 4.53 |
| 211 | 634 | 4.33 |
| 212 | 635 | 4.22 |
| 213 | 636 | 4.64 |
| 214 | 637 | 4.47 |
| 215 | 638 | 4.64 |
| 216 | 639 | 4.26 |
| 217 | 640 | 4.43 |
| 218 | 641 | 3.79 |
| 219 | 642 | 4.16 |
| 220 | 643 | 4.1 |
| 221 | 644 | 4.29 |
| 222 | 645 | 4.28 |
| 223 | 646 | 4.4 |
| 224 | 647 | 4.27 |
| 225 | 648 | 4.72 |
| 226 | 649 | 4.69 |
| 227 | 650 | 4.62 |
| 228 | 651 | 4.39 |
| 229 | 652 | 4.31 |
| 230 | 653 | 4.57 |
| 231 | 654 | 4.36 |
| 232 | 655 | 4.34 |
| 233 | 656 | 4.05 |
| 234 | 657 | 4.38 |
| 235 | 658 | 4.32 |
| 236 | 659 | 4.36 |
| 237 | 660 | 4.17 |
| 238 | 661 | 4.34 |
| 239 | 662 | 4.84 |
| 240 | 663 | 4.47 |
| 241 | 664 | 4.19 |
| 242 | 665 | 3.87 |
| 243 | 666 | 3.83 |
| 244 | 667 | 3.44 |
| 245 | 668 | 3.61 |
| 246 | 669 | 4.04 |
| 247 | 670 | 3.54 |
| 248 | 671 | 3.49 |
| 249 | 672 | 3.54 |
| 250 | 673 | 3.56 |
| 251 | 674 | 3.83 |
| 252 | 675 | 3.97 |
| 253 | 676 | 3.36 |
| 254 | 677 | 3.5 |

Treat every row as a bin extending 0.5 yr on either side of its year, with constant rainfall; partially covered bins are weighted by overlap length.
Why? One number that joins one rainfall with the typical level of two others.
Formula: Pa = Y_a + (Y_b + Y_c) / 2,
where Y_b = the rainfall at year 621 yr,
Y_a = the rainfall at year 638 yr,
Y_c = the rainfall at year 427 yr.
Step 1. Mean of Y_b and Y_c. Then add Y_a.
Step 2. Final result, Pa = 10.6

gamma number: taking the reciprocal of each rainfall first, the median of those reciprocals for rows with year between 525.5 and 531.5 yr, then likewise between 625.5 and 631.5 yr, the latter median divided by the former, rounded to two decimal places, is 1.15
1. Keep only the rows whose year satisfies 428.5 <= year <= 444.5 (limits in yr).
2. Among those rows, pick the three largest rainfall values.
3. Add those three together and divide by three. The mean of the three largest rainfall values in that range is 7.8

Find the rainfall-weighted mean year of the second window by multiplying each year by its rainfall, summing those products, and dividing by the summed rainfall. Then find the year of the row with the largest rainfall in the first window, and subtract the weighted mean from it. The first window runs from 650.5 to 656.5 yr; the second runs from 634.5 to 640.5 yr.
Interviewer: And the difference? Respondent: 15.5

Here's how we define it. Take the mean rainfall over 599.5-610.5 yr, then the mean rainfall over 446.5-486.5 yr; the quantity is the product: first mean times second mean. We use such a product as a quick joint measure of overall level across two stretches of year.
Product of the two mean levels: 23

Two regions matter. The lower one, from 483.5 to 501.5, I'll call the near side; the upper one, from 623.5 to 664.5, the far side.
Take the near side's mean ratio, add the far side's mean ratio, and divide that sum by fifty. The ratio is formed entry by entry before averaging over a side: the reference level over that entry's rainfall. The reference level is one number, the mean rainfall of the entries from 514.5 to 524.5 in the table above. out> 0.045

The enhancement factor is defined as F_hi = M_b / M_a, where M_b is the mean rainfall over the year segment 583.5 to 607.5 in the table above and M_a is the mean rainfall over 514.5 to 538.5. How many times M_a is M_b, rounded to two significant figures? 0.77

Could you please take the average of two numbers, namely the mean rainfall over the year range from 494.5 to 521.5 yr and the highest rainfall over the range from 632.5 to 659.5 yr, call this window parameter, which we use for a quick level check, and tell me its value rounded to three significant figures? 5.06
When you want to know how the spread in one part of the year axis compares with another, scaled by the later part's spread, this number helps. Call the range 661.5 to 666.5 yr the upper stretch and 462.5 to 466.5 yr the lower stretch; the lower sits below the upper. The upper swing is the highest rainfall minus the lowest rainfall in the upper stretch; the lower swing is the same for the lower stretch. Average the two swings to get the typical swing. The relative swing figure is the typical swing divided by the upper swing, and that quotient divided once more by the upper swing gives 1.0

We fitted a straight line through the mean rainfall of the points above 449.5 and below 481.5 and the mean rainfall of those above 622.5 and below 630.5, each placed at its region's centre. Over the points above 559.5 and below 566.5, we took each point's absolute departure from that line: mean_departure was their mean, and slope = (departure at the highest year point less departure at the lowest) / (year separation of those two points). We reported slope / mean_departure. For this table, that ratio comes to -0.16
